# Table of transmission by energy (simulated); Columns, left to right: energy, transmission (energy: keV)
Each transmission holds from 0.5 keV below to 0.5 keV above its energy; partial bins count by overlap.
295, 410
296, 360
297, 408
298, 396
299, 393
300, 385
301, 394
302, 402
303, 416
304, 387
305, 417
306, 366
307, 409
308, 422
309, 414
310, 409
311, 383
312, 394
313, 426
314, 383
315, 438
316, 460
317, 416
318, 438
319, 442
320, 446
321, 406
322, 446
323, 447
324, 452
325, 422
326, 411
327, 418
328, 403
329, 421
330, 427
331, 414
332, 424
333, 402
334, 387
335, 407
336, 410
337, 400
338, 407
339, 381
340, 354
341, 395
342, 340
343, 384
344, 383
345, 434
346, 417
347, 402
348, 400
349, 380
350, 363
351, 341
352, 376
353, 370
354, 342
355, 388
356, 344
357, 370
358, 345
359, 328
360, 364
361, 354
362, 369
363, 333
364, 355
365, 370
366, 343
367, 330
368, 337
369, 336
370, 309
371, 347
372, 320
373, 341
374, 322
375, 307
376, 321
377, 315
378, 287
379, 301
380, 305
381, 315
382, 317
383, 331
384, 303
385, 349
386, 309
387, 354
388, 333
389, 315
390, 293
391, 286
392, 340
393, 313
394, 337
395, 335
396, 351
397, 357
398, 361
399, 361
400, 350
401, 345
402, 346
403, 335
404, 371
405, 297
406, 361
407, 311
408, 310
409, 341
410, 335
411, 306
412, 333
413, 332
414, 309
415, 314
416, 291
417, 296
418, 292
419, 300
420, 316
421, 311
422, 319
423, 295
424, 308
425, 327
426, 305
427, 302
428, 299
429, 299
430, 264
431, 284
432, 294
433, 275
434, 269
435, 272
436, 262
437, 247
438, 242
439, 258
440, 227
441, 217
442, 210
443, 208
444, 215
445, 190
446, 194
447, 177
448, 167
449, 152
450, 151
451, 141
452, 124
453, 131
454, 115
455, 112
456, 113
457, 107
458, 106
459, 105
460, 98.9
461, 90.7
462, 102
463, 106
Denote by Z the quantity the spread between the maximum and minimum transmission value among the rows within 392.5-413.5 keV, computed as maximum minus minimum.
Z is 74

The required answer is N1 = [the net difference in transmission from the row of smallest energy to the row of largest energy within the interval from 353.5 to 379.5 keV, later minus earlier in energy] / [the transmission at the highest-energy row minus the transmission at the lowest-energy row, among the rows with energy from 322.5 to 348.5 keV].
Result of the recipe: 0.9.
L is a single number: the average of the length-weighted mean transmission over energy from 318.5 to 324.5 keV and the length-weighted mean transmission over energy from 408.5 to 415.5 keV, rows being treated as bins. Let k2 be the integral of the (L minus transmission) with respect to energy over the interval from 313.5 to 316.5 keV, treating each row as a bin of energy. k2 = -135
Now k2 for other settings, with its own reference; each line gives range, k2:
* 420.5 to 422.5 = 134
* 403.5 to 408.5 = 260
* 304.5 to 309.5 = -118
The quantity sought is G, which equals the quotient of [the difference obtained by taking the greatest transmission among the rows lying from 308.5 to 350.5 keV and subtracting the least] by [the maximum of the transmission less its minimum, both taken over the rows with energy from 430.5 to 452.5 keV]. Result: 0.7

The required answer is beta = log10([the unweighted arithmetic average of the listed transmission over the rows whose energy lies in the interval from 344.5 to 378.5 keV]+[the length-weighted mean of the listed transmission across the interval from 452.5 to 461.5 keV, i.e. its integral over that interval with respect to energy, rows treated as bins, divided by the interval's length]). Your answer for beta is 2.66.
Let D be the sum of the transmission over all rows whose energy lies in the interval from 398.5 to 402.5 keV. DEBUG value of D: 1402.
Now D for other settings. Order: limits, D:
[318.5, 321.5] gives 1294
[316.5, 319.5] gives 1296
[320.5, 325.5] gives 2173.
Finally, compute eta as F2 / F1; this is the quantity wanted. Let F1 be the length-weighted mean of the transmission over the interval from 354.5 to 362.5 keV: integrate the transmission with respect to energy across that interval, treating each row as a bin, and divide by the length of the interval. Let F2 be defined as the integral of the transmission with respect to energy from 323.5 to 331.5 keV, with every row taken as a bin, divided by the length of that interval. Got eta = 1.18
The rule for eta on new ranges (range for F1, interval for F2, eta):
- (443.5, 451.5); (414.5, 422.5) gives 1.76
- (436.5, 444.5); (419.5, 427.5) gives 1.36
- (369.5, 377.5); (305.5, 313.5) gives 1.25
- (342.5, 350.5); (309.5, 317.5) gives 1.05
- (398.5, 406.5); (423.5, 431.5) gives 0.86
